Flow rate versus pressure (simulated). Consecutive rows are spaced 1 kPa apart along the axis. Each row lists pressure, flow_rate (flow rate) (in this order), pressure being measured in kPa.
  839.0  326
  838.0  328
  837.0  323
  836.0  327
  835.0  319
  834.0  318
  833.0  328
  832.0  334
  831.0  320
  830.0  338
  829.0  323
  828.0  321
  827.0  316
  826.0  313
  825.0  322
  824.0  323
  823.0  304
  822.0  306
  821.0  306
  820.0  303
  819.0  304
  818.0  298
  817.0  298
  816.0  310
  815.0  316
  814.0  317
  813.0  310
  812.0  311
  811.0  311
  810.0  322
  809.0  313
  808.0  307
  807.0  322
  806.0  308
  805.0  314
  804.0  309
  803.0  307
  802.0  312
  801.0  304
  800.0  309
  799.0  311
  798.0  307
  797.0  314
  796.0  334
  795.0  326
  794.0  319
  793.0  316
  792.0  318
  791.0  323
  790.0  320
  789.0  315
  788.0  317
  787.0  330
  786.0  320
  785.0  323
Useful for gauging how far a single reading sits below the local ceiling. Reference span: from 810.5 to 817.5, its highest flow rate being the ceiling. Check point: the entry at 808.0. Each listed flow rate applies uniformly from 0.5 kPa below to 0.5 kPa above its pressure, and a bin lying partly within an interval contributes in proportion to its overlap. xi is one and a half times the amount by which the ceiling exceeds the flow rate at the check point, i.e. 15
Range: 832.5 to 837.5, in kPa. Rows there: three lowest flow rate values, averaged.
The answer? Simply 320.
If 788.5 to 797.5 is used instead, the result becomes 315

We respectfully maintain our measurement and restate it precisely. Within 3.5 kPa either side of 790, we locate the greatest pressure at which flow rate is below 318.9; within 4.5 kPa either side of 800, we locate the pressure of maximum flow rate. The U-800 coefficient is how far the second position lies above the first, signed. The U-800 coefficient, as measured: 3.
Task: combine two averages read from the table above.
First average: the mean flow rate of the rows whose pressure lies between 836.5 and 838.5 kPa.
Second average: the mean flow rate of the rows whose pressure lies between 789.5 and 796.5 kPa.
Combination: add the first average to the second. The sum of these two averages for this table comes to 648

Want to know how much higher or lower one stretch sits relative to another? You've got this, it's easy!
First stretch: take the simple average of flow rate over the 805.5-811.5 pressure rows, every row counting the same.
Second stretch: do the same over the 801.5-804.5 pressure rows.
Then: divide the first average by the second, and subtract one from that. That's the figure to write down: 0.01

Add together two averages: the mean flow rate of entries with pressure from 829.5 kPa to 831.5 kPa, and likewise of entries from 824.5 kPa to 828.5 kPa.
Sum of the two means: 647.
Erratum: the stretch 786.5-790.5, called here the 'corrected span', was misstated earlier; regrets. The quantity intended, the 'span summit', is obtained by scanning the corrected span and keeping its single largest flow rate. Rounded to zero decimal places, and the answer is 330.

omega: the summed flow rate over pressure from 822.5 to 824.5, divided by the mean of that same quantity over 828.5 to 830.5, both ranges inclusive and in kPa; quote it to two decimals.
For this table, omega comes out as 1.90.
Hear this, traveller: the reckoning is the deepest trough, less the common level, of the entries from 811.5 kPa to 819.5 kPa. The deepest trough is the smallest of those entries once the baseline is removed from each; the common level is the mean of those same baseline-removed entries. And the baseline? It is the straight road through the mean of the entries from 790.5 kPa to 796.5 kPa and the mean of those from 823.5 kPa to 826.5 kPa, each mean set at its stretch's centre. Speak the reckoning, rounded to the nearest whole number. -10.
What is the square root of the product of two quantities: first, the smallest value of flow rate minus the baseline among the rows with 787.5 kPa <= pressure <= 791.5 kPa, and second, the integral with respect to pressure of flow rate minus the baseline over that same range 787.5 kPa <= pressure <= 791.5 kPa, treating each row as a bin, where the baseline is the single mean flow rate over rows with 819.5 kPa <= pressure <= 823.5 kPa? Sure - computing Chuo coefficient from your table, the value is 24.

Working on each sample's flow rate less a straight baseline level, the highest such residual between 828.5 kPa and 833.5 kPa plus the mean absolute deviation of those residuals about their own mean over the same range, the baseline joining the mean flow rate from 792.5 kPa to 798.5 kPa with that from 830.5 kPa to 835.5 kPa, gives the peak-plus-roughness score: 20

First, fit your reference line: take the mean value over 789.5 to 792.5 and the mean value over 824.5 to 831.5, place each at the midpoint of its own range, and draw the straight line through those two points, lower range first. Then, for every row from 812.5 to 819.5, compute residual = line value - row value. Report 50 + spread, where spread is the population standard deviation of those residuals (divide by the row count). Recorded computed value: 57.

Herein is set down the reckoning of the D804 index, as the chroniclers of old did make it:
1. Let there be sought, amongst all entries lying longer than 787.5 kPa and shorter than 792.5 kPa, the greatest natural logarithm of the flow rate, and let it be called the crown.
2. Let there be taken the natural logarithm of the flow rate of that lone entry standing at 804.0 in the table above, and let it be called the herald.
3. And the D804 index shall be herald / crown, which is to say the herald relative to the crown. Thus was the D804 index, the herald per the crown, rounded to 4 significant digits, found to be 0.9923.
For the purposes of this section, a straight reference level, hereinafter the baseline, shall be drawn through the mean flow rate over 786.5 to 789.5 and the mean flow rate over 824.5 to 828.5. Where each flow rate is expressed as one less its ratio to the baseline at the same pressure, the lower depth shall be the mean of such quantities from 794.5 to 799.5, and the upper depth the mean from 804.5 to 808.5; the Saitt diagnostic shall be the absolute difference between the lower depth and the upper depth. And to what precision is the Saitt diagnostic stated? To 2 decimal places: 0.02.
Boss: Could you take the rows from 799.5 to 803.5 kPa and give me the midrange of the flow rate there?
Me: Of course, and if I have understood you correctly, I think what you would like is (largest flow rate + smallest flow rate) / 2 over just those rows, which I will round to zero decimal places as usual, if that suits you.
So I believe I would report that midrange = 308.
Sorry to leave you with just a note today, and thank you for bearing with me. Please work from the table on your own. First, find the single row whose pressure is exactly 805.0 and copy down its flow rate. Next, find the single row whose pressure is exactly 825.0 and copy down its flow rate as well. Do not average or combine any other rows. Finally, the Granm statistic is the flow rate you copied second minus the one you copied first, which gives 8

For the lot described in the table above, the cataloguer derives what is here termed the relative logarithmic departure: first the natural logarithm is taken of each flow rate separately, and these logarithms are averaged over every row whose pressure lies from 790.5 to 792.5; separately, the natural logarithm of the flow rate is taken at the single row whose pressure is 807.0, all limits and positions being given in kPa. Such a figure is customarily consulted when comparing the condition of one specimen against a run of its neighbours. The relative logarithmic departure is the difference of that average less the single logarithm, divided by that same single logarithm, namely -0.001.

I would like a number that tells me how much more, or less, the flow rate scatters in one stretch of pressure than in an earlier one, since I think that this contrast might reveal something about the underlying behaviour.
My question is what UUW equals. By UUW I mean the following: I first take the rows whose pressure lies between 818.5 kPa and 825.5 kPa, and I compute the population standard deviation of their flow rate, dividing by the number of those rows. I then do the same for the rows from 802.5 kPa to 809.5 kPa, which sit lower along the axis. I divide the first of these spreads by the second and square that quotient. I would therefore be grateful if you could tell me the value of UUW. 2.62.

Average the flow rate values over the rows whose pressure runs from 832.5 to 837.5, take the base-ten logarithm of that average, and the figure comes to 2.51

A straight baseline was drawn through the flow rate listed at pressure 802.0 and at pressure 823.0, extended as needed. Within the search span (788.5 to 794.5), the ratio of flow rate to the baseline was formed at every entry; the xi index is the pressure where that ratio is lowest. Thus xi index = 789.0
